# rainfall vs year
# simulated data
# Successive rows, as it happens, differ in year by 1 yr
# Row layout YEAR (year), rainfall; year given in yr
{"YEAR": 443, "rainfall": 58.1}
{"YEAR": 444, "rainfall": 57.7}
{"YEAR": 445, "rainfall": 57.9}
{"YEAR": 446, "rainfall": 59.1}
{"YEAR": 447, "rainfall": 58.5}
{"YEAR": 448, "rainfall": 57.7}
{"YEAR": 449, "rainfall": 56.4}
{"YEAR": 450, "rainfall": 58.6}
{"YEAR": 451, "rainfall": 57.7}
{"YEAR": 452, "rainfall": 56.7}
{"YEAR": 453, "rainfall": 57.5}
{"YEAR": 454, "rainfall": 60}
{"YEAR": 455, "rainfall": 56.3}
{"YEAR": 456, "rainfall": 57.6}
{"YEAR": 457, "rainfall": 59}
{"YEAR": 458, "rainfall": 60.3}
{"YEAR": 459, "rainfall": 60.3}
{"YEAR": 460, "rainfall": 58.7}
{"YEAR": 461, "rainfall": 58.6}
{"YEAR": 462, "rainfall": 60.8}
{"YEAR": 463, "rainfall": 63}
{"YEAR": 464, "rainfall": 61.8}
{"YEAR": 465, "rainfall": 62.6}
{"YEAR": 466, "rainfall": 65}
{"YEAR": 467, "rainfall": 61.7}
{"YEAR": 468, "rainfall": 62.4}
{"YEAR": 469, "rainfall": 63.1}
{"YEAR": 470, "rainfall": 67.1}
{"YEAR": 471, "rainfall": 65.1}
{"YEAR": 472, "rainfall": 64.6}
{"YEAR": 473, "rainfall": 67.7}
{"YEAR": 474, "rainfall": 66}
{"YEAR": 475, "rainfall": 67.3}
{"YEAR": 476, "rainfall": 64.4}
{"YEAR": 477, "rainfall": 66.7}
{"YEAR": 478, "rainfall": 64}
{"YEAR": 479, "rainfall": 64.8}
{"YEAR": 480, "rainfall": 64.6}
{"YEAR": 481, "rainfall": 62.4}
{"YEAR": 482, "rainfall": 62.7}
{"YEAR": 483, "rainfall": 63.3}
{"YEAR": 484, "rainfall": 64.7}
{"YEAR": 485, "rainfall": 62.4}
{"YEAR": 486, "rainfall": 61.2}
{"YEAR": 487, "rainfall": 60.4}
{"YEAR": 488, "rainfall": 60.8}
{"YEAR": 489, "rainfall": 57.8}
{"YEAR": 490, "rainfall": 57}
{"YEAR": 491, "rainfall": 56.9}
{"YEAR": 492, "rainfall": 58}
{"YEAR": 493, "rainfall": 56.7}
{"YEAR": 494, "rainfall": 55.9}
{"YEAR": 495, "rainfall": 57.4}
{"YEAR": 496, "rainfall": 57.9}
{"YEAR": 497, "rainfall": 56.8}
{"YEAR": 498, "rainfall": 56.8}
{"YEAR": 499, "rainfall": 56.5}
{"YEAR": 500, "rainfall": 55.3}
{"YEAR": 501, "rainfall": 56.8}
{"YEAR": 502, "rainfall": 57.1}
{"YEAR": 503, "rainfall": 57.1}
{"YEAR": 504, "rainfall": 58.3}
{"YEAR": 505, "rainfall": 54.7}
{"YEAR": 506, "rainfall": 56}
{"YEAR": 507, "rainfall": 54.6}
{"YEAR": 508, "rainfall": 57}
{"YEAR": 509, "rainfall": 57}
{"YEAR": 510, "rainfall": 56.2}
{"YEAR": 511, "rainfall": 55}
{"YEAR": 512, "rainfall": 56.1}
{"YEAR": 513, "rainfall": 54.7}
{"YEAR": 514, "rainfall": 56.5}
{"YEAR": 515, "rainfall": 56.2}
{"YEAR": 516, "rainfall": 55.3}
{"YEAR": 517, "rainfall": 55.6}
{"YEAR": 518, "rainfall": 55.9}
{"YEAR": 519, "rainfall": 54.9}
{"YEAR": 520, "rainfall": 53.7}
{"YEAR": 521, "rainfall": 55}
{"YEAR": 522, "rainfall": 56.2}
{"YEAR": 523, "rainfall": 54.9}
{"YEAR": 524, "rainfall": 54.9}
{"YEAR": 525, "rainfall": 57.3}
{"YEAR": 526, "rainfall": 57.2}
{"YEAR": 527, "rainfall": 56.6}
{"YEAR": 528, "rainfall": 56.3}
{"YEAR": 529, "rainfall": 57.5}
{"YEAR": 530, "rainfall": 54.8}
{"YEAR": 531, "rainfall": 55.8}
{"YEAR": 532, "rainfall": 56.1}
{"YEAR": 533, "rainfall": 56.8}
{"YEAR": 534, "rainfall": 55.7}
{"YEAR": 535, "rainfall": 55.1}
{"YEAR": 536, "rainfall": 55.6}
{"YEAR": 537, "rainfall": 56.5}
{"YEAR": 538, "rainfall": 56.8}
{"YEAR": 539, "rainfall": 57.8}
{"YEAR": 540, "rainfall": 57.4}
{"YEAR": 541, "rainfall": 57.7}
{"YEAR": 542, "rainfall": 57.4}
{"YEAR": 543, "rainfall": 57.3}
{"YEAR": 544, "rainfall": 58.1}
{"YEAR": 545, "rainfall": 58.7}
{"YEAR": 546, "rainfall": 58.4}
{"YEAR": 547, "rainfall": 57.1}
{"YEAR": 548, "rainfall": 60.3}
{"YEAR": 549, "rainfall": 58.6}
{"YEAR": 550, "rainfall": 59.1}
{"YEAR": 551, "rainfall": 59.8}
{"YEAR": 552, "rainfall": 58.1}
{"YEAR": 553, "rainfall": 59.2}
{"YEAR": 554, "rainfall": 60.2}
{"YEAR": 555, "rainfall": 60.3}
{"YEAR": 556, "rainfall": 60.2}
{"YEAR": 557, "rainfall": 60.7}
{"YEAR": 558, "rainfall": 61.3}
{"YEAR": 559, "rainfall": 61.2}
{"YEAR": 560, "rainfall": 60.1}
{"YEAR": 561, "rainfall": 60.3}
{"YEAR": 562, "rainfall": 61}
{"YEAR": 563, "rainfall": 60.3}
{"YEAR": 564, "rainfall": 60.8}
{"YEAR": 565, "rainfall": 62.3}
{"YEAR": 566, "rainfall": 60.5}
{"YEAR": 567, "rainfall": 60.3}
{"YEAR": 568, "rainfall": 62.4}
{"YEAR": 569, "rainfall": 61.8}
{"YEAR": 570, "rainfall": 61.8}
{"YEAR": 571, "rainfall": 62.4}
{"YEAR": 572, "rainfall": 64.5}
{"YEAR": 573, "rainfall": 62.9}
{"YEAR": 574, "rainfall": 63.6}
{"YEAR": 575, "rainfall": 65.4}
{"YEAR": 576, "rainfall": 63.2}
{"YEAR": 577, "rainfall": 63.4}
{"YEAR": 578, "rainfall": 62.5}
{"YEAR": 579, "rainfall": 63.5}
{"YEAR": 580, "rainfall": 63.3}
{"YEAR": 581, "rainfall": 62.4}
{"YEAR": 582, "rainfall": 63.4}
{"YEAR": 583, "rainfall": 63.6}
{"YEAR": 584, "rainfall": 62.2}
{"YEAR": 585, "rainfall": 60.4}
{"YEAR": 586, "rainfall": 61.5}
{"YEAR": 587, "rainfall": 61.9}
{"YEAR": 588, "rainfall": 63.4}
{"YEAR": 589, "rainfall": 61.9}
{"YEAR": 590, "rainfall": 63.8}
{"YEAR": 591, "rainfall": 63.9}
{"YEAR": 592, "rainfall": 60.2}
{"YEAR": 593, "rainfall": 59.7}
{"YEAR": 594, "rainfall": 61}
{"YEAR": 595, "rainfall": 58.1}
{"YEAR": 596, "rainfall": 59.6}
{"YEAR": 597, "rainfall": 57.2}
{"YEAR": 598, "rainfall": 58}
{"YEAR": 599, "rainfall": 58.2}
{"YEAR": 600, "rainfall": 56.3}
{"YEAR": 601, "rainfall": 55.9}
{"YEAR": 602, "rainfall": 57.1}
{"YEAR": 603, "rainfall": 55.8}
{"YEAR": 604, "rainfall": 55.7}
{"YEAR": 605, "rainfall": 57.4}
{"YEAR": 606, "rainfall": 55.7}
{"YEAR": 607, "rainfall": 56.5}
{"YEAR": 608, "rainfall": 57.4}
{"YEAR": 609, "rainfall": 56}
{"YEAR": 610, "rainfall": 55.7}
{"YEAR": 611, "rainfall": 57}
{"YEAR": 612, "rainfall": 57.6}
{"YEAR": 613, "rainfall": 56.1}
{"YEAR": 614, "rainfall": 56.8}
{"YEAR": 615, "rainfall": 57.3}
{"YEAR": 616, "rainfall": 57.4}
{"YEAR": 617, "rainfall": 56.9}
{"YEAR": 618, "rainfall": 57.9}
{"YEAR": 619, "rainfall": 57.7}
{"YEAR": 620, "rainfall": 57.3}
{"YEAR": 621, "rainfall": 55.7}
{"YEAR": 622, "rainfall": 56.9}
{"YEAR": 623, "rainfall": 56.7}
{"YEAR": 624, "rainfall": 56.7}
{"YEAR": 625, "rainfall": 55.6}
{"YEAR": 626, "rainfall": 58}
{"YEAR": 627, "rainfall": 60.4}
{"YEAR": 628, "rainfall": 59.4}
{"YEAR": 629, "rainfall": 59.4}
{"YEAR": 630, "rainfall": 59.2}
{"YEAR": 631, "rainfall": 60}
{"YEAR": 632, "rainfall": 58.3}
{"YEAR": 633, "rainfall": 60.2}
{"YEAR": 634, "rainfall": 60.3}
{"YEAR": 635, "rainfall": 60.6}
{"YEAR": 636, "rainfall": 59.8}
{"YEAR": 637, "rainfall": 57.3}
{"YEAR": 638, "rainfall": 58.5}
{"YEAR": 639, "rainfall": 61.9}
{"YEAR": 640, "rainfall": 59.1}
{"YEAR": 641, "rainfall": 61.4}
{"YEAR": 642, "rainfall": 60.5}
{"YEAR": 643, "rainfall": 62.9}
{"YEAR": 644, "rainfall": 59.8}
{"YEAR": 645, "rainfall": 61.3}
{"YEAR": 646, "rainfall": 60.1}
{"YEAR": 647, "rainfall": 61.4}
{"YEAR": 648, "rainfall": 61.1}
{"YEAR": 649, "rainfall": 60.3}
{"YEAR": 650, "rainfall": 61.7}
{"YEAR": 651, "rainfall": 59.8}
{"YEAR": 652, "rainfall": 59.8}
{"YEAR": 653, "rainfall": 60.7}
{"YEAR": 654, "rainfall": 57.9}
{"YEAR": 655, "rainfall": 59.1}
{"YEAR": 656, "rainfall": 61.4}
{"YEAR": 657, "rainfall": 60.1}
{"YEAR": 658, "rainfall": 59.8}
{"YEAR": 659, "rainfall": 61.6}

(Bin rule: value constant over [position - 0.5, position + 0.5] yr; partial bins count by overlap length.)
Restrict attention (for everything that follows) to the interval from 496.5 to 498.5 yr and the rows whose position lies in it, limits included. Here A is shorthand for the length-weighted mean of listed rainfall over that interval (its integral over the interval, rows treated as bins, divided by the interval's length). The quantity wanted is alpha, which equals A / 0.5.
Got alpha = 114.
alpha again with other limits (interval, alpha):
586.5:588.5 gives 125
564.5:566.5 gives 123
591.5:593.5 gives 120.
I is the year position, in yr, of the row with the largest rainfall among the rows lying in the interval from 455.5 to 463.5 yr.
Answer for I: 463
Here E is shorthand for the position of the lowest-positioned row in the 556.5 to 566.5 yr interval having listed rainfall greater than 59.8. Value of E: 557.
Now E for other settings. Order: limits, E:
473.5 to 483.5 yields 474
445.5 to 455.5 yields 454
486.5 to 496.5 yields 487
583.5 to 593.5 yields 584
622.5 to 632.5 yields 627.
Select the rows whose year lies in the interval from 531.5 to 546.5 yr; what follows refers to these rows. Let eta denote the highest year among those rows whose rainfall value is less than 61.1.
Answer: 546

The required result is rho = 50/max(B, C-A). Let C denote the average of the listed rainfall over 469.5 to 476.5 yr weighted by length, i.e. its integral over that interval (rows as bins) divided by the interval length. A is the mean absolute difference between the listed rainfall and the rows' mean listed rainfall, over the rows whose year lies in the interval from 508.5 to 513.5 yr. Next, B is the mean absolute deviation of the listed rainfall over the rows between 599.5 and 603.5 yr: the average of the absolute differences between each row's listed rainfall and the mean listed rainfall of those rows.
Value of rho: 0.77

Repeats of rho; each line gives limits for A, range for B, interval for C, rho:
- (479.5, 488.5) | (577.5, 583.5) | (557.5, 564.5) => 0.84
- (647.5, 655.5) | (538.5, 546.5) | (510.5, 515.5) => 0.91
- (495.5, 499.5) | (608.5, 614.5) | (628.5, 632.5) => 0.85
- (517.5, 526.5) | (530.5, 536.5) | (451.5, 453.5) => 0.89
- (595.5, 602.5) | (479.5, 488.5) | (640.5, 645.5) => 0.83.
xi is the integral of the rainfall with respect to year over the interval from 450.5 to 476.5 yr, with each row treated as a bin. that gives 1605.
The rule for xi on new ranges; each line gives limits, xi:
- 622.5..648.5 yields 1550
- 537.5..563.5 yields 1537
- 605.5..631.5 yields 1491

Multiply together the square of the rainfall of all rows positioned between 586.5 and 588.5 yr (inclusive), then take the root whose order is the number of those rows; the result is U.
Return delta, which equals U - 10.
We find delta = 3914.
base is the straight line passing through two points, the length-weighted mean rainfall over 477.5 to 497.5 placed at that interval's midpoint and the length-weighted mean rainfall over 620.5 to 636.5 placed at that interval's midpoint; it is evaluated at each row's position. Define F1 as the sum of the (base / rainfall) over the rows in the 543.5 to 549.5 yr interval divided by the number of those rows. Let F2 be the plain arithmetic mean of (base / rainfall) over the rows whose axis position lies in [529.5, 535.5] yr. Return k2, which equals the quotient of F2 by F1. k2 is 1.05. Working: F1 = 1.018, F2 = 1.07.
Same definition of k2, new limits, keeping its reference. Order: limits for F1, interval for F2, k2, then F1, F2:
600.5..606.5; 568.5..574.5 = 0.90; 1.047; 0.94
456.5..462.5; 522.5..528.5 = 1.05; 1.017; 1.06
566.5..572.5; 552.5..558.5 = 1.03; 0.954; 0.99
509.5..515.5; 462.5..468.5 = 0.90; 1.075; 0.97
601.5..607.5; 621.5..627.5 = 0.98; 1.044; 1.02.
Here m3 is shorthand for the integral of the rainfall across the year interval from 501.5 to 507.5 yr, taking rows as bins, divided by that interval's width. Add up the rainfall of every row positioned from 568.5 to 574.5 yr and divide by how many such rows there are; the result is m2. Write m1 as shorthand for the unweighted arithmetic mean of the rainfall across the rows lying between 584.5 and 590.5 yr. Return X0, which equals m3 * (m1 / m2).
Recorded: 55.7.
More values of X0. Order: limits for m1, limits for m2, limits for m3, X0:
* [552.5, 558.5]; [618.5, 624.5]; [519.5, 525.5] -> 58.7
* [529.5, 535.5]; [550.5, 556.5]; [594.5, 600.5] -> 54.1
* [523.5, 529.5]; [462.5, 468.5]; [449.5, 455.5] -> 52.2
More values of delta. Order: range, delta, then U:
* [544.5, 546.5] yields 3418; 3428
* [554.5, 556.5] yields 3620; 3630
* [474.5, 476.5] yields 4324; 4334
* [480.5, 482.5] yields 3902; 3912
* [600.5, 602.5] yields 3182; 3192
